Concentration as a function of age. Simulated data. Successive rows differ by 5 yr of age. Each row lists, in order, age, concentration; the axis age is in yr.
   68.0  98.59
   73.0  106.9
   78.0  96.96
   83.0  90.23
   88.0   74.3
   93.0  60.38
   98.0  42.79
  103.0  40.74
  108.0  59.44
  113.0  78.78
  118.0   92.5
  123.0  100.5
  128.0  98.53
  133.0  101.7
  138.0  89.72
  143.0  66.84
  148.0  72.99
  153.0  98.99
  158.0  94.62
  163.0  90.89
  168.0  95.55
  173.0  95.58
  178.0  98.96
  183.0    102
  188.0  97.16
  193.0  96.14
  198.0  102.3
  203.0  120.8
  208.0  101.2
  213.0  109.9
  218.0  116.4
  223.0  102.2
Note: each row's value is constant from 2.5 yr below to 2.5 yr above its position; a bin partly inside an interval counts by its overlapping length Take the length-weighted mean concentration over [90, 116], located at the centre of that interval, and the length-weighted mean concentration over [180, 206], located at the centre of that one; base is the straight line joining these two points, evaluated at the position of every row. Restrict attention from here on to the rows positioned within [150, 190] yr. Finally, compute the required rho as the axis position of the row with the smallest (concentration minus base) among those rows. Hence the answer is 188.0 yr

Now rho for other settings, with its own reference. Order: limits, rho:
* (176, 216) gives 208.0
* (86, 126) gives 103.0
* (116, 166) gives 143.0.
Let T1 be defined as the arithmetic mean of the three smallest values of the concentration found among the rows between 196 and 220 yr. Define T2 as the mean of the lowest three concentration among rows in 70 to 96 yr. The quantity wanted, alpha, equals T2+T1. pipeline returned 179.4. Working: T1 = 104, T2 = 75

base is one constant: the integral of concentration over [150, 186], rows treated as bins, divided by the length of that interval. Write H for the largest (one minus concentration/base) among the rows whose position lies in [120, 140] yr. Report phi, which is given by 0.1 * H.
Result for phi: 0.007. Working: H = 0.1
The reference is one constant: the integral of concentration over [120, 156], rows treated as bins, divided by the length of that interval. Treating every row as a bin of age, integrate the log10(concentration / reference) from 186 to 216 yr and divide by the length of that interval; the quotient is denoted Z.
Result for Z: 0.07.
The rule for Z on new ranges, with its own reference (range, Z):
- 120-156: -0.01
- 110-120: -0.03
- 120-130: 0.04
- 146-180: 0.01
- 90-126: -0.14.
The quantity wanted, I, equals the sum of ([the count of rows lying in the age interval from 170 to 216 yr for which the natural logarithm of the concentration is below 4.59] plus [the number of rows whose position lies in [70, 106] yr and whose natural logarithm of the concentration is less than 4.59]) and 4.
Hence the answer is 13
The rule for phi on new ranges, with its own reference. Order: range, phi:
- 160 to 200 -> 0.006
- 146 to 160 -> 0.024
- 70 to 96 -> 0.037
